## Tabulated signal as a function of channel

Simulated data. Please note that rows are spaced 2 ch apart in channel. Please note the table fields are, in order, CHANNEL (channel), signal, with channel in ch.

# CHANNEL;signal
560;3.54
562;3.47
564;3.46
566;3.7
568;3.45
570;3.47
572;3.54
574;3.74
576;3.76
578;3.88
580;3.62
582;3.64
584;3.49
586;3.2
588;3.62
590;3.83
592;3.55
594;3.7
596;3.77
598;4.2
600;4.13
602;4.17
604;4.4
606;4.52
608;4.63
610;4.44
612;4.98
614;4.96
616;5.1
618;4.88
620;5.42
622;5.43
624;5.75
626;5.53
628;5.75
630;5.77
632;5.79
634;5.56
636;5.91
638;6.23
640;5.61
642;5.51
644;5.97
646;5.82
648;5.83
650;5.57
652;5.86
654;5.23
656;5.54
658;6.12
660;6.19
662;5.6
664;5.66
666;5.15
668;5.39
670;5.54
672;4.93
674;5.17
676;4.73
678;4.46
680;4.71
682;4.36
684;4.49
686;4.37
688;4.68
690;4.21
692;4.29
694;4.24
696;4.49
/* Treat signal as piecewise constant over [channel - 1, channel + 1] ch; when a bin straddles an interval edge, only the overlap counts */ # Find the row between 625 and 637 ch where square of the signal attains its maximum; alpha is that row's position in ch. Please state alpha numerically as 636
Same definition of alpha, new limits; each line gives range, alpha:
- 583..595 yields 590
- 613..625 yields 624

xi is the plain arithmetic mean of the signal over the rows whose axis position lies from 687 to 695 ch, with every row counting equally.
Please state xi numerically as 4.4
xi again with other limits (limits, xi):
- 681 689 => 4.5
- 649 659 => 5.7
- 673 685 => 4.7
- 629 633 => 5.8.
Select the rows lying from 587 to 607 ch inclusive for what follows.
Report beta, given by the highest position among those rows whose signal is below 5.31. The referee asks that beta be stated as 606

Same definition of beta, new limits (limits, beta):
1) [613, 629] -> 618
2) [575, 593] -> 592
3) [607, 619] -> 618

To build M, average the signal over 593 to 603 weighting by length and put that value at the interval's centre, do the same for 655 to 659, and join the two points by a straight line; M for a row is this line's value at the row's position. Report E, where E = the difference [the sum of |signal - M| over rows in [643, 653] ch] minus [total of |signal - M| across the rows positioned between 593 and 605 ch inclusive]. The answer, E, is 0.5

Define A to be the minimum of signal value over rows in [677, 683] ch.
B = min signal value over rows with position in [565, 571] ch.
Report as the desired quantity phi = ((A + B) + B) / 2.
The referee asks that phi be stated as 5.6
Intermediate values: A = 4.36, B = 3.45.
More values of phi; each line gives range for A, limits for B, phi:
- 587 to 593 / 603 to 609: 6.2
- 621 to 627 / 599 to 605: 6.8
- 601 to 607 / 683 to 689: 6.5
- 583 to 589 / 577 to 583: 5.2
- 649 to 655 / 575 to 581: 6.2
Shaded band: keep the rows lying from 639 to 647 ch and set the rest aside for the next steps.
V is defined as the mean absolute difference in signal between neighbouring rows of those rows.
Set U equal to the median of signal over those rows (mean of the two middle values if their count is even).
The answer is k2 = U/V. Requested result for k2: 24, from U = 5.7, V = 0.24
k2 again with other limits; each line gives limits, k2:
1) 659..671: 18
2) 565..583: 30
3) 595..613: 20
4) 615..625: 20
